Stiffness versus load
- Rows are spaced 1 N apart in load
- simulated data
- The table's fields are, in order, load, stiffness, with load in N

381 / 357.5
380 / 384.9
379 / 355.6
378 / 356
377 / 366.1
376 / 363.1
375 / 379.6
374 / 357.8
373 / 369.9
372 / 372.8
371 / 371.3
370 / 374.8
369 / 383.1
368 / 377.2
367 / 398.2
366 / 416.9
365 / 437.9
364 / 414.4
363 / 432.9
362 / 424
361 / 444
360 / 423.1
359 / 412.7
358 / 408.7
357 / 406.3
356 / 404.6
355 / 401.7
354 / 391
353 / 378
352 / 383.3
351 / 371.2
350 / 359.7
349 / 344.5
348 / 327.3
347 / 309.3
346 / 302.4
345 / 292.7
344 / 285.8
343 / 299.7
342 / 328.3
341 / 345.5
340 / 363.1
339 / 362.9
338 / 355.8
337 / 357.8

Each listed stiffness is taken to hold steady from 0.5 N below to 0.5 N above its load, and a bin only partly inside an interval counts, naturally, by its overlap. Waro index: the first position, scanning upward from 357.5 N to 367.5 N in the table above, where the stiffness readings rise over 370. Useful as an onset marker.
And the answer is 358 N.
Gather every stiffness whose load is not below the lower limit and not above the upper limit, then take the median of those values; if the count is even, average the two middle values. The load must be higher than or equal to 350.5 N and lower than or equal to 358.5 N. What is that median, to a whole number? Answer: 396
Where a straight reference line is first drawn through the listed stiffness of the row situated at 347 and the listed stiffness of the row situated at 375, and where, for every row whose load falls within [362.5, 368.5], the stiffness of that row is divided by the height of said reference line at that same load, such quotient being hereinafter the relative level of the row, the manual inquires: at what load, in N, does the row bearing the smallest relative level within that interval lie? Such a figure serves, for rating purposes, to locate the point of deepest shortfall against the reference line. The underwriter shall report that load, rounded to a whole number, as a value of 368 N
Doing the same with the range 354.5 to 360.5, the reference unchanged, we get 358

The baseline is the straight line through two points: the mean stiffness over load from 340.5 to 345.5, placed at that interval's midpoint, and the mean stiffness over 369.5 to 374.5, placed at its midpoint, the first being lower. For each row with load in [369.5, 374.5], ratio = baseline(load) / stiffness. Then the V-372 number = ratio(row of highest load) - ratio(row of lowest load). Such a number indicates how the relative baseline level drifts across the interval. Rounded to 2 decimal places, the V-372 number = 0.07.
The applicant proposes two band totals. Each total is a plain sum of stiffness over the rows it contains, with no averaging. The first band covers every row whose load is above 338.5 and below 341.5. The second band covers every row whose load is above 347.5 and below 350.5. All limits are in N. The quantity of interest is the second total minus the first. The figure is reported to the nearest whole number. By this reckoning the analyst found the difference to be -40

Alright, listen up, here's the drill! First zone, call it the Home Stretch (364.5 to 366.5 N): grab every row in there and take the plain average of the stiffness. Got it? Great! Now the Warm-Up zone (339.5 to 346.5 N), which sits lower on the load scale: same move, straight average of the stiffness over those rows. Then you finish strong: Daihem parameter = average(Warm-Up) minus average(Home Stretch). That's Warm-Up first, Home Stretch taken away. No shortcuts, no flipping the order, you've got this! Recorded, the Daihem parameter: -111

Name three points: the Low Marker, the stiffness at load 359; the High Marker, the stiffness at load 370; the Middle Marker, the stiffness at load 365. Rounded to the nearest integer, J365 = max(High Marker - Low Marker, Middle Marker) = 438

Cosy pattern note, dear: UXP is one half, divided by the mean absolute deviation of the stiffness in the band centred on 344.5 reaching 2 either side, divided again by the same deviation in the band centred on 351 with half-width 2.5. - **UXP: 0.007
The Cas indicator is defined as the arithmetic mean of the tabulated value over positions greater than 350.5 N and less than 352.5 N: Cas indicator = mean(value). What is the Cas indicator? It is 377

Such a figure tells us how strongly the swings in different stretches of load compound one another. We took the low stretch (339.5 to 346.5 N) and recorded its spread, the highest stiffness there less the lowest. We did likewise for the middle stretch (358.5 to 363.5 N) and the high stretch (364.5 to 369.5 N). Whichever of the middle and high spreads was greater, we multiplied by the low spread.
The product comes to 4692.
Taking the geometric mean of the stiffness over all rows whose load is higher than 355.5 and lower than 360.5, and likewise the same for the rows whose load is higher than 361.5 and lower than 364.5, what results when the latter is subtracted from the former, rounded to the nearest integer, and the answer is -13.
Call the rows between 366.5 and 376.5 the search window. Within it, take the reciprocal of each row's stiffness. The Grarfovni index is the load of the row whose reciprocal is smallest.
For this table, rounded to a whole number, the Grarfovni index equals 367 N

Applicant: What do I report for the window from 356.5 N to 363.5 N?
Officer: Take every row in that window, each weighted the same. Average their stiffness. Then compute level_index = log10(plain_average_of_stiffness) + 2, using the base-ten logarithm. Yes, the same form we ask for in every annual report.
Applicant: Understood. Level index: 4.62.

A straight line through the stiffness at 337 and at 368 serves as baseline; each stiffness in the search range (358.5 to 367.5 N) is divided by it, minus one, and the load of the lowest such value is 367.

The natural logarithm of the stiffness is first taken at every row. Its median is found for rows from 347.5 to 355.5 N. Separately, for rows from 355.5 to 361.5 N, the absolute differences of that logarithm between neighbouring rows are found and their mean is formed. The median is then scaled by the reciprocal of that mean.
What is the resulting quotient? 319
